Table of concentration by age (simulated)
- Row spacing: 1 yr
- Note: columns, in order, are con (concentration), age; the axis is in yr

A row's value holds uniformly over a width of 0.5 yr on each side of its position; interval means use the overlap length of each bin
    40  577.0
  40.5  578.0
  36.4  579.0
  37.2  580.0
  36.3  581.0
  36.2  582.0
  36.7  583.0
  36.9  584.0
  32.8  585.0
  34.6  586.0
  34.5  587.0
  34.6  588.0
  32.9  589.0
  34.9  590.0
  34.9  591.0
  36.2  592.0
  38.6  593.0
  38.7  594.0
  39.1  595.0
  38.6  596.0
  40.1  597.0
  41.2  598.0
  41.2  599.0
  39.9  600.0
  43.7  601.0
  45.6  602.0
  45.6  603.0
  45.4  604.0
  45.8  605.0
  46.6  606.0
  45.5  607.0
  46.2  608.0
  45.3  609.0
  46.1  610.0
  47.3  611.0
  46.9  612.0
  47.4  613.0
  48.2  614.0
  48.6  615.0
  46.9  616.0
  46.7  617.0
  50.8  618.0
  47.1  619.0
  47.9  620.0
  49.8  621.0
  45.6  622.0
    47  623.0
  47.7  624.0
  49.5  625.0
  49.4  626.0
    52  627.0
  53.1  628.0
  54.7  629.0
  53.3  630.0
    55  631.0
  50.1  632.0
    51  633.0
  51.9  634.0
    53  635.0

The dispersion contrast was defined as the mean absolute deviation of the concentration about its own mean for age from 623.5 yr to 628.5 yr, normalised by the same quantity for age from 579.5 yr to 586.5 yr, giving 1.5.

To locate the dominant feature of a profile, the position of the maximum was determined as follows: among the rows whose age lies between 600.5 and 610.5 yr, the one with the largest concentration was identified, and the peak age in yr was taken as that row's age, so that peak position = 606.0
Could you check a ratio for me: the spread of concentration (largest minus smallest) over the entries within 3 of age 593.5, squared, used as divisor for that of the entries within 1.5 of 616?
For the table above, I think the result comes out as 0.1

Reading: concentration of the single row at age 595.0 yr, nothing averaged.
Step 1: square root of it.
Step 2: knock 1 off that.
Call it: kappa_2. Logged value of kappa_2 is 5.3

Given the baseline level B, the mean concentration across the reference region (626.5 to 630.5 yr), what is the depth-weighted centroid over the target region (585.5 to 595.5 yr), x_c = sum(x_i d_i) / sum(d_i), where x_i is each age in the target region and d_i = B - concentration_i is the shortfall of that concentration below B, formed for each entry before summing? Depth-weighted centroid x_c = 590.2 yr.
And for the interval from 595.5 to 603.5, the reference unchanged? 599.0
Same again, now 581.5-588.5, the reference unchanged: 585.1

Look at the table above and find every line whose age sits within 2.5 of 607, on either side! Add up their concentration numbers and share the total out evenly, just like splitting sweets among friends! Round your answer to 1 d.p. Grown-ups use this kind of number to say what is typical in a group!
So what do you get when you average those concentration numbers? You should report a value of 45.9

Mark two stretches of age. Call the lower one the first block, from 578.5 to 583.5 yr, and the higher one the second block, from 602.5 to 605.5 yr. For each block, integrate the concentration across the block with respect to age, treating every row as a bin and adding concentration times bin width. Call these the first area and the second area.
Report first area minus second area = 46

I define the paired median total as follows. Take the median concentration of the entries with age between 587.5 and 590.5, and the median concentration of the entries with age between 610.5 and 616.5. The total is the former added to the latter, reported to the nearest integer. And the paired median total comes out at 82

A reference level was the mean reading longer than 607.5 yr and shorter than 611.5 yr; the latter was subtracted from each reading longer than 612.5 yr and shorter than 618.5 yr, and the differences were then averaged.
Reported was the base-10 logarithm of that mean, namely 0.27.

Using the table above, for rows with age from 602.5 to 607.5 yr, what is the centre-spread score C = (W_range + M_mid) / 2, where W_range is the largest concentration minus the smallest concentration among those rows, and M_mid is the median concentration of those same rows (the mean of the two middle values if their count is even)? 23.4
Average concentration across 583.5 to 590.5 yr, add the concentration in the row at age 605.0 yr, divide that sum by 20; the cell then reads 4.01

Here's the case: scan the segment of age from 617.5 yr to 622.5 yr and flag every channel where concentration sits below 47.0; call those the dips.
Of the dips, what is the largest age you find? 622.0 yr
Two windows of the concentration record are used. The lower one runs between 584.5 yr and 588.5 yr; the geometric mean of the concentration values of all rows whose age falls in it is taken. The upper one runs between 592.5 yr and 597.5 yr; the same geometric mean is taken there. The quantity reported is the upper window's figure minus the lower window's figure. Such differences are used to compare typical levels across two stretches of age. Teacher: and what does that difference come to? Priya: 4.9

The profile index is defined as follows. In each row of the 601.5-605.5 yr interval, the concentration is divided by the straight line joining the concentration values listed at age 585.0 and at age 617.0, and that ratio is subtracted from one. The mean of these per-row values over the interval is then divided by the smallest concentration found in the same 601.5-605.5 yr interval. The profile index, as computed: -0.0026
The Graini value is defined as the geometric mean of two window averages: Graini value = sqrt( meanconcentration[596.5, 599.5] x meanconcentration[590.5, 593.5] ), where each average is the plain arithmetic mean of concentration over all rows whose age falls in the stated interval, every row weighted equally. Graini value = 39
